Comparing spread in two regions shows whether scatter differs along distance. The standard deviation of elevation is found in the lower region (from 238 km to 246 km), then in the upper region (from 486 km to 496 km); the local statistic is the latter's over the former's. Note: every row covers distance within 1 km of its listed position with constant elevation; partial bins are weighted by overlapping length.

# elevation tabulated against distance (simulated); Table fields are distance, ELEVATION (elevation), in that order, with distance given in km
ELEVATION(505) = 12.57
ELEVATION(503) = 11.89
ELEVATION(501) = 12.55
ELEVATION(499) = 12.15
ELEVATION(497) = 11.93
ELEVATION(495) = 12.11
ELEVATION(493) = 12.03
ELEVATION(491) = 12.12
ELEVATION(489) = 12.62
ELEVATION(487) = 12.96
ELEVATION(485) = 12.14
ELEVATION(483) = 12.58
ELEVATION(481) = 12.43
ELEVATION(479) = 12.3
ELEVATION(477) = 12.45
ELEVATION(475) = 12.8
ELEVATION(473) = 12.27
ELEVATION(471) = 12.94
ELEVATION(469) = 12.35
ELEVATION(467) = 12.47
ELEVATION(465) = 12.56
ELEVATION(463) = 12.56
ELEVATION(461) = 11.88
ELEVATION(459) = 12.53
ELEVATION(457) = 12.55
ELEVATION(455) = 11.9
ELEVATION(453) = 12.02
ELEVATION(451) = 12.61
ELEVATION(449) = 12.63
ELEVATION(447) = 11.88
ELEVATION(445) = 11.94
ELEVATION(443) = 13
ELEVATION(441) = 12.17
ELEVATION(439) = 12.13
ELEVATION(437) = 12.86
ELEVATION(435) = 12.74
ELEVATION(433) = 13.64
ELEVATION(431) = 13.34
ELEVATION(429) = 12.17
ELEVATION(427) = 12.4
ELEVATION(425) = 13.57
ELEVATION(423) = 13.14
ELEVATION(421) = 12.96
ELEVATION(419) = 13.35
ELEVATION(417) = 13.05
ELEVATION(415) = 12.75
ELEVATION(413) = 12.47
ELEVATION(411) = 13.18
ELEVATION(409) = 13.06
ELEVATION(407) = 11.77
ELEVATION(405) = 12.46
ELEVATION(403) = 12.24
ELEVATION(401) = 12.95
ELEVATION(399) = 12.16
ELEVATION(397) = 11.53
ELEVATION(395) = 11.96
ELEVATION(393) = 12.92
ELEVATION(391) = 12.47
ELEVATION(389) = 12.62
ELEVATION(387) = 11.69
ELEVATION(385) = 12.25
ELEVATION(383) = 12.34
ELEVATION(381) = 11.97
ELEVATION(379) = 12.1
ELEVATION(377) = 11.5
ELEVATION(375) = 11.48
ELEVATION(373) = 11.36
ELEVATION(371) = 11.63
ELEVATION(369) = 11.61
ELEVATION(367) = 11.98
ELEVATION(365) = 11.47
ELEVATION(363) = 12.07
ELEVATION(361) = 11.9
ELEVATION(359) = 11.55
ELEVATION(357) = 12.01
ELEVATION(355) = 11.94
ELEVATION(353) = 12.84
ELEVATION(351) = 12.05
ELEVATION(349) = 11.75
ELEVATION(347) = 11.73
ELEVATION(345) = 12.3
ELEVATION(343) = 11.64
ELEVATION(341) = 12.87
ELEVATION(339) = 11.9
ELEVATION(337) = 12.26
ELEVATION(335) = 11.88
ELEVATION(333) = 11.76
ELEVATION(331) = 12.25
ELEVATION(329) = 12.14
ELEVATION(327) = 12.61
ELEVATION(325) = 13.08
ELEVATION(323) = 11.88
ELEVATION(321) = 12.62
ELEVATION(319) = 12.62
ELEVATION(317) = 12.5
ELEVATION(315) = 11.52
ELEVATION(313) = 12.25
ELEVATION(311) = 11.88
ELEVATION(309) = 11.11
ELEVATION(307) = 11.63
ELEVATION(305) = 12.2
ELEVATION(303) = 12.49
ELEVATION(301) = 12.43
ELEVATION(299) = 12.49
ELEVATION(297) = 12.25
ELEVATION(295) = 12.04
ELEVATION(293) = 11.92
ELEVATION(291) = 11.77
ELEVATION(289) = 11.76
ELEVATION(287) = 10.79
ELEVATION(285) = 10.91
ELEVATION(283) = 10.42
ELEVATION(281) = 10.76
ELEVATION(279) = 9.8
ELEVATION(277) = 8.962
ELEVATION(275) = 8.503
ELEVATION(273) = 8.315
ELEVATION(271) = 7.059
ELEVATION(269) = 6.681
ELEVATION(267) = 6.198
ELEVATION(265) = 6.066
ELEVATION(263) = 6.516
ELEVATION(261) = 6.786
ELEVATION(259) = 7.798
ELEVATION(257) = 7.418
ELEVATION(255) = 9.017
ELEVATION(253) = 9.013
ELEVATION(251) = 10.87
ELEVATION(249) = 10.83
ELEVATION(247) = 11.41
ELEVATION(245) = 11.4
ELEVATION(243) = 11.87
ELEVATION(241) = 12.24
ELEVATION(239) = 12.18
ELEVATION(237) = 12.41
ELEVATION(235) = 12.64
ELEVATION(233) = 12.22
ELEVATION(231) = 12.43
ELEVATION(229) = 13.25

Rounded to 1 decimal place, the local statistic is 1.1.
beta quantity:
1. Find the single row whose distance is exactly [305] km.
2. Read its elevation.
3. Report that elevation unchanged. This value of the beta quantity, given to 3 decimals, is 12.200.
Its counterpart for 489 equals 12.620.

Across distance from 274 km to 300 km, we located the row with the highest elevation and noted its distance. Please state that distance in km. 299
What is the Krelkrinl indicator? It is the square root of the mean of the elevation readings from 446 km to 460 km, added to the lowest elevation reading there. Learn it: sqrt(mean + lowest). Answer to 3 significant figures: 4.92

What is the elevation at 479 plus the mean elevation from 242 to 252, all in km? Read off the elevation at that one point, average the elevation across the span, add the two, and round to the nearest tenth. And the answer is 23.6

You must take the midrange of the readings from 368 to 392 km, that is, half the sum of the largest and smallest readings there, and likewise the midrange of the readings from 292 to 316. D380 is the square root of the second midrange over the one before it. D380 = 0.99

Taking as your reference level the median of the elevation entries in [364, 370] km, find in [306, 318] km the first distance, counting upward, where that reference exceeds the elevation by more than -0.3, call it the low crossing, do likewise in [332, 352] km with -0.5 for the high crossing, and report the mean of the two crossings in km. 320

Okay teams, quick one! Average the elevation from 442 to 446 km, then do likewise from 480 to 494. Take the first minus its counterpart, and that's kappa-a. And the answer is 0.1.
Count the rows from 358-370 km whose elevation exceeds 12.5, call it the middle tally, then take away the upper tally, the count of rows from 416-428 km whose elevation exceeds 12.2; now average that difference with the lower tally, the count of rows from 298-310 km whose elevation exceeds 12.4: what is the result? -1.5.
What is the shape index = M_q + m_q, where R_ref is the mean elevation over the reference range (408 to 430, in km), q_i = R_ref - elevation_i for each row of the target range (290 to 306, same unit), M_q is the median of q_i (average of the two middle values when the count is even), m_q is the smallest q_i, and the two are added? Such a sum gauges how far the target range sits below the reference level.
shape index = 1.1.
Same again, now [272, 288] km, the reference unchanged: 4.8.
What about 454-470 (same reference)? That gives 0.8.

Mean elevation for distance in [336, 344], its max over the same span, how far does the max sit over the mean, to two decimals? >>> 0.70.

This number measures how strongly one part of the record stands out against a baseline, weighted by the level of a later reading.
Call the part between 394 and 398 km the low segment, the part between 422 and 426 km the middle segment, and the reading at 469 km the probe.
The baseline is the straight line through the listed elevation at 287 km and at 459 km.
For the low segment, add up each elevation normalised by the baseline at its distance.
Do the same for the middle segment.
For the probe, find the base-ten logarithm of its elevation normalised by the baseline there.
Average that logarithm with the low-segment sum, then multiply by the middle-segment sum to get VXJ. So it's 2.16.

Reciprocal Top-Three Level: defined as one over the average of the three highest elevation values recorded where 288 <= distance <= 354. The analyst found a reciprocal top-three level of 0.077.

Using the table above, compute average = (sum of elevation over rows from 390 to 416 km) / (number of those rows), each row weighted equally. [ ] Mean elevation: 12.5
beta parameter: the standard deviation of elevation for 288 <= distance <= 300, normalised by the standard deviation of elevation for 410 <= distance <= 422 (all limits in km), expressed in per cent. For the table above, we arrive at 91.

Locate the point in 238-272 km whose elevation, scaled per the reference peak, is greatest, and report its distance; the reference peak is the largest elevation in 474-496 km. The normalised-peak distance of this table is 241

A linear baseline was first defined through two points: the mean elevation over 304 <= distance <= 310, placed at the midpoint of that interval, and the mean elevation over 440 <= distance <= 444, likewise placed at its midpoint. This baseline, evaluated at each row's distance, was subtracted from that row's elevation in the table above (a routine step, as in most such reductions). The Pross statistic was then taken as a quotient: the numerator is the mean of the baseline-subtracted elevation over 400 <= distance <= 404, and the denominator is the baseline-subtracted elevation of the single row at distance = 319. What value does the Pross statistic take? 0.32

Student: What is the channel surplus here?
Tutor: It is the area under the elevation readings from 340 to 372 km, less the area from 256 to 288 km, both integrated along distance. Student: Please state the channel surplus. 117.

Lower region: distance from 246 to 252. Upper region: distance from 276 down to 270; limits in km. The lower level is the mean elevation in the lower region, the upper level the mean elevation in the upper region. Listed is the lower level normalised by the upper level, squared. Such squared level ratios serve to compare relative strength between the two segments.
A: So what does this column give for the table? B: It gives 1.92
